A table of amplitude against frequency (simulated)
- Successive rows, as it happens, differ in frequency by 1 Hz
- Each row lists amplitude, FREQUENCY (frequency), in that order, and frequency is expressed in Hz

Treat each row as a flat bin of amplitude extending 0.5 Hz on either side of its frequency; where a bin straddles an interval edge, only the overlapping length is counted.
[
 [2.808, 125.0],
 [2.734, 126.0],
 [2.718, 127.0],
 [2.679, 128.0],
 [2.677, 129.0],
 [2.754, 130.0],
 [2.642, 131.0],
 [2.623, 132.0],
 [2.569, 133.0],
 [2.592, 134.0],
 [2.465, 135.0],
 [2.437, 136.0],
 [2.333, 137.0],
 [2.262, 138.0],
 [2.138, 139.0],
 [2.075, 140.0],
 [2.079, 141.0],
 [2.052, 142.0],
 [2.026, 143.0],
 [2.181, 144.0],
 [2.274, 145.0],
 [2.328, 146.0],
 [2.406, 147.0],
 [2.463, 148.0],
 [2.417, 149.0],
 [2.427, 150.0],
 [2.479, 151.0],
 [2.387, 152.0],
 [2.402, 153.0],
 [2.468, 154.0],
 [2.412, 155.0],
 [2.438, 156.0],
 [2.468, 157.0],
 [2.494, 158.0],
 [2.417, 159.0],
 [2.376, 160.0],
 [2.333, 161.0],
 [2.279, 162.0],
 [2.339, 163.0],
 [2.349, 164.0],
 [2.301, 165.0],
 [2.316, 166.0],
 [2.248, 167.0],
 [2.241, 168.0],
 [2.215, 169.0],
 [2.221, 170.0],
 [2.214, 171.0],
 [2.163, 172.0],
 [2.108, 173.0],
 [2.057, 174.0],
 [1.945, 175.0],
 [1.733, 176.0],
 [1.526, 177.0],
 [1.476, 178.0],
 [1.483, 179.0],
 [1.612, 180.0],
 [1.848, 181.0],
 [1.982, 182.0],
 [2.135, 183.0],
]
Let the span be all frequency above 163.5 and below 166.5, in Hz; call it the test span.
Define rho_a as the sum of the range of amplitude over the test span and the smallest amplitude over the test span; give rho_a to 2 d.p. 2.35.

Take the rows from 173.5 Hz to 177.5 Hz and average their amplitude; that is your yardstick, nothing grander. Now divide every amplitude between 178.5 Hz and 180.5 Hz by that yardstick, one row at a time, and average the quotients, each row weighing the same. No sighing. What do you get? 0.85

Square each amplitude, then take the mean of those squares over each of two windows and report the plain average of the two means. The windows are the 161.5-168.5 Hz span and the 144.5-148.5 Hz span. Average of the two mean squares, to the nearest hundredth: 5.44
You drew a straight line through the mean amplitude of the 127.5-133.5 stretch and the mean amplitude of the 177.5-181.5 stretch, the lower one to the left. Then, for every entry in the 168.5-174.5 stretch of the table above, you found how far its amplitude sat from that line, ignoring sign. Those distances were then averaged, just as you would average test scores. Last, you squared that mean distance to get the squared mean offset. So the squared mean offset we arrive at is 0.149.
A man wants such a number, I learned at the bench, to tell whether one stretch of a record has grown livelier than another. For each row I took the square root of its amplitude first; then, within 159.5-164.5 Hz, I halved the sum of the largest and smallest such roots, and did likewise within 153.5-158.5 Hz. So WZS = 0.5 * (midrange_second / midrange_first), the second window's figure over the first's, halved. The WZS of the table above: 0.51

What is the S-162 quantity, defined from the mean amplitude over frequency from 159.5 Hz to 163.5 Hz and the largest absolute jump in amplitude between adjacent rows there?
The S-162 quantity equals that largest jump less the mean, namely -2.27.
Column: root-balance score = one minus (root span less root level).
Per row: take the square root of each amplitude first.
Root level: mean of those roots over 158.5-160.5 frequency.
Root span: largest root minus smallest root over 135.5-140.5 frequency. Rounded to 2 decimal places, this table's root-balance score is 2.43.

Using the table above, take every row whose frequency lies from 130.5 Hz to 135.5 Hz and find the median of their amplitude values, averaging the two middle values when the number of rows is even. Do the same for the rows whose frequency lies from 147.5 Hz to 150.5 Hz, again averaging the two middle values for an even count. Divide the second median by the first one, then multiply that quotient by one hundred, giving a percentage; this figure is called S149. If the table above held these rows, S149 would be 94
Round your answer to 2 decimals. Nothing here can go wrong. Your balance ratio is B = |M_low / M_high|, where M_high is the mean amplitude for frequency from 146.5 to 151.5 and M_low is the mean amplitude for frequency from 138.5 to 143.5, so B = 0.85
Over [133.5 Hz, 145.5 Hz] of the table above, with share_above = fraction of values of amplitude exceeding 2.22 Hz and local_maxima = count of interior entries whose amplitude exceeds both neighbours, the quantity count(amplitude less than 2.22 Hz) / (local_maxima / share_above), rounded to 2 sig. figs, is 3.0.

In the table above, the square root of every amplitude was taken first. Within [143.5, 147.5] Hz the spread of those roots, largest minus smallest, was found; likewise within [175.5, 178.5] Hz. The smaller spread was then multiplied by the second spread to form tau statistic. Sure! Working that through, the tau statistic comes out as 0.008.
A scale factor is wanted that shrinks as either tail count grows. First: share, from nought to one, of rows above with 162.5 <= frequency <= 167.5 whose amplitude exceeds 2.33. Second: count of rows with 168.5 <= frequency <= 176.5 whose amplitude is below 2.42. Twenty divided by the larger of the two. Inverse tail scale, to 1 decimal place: 2.5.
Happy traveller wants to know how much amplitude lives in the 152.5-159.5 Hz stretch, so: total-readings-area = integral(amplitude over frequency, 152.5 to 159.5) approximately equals 17.1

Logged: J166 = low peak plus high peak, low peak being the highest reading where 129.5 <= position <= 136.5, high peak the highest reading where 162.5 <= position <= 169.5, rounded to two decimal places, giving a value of 5.10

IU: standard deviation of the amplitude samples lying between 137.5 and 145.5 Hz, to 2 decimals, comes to 0.09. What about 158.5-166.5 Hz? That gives 0.04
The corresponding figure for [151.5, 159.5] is 0.04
